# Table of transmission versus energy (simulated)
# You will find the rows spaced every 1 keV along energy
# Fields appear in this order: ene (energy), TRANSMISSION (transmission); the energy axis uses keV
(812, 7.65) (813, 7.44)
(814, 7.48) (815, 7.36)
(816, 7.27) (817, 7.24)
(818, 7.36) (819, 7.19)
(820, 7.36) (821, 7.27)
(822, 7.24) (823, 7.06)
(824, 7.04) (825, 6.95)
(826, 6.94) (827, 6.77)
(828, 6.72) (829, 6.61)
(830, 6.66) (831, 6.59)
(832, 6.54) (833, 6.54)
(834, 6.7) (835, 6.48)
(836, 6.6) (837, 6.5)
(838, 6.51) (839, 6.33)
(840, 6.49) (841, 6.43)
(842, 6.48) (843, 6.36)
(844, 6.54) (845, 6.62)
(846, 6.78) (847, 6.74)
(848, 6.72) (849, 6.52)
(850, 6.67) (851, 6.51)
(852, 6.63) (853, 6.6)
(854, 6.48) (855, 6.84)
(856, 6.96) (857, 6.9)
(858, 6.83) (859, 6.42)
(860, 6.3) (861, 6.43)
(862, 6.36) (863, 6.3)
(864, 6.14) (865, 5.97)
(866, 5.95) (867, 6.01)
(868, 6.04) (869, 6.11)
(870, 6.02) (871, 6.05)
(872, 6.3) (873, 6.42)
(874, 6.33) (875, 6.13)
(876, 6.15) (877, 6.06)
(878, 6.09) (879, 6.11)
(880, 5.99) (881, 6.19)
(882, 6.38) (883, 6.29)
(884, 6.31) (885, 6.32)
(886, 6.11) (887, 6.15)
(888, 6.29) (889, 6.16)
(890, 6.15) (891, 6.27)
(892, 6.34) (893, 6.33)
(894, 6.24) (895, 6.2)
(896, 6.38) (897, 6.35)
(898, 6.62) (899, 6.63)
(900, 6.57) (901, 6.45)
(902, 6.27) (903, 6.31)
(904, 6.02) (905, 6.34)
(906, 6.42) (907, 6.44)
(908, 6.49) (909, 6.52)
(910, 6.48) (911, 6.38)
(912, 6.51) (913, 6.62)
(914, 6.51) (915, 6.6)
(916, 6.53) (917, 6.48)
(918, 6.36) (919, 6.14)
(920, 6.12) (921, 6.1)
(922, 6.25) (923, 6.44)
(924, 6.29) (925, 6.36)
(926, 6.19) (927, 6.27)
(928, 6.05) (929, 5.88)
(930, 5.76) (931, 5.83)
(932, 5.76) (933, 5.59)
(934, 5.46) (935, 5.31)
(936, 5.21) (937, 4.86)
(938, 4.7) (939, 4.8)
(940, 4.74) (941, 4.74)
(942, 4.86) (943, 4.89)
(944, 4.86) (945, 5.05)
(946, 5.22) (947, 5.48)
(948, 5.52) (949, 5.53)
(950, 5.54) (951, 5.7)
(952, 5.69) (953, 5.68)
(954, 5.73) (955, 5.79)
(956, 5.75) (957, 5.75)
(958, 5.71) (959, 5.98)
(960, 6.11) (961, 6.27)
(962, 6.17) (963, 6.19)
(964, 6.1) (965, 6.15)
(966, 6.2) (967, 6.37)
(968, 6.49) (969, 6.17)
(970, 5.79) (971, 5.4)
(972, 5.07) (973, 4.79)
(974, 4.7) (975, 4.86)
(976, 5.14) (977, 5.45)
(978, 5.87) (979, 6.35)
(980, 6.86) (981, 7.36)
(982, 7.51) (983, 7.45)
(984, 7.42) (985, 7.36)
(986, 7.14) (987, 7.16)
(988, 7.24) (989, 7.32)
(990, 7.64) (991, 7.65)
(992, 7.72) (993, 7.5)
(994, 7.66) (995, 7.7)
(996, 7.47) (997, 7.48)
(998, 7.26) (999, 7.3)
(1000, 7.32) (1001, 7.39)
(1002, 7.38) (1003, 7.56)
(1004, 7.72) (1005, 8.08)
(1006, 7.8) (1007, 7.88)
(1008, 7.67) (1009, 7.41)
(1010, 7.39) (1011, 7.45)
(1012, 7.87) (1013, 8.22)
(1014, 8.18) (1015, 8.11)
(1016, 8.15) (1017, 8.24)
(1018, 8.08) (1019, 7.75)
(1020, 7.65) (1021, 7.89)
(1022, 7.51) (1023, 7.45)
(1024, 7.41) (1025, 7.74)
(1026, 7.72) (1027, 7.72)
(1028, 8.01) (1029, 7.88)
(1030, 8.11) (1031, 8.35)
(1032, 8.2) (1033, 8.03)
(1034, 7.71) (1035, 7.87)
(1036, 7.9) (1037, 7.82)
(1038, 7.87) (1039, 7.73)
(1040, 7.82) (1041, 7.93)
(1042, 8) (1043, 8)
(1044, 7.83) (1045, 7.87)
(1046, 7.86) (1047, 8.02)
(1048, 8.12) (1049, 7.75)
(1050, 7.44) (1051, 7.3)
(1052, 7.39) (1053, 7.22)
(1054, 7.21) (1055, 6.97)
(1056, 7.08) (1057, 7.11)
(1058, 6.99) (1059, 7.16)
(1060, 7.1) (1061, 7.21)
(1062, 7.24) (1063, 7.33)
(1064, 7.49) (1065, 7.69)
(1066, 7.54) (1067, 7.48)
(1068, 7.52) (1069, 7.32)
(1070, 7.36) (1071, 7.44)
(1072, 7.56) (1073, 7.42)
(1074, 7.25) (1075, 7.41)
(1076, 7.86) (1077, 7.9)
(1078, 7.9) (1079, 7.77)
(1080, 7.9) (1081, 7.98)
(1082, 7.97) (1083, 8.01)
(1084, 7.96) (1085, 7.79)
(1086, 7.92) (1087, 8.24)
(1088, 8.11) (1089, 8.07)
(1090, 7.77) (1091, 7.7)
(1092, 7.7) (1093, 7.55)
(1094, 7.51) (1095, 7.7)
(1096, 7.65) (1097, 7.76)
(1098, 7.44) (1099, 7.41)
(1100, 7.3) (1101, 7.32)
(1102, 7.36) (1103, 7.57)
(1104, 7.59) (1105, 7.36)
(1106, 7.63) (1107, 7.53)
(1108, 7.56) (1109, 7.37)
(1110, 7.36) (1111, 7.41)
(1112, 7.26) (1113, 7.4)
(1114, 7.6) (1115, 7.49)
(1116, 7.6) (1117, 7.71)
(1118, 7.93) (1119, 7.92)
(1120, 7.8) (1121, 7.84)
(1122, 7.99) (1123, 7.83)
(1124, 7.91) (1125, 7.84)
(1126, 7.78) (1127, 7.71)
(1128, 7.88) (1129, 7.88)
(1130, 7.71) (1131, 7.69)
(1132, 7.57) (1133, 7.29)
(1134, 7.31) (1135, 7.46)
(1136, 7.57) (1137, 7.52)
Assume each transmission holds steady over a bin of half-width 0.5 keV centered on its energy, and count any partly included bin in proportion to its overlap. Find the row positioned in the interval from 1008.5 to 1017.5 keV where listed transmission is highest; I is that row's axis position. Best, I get 1017 keV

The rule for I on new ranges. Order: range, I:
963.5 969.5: 968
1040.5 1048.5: 1048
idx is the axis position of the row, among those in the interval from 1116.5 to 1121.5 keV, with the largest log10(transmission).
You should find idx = 1118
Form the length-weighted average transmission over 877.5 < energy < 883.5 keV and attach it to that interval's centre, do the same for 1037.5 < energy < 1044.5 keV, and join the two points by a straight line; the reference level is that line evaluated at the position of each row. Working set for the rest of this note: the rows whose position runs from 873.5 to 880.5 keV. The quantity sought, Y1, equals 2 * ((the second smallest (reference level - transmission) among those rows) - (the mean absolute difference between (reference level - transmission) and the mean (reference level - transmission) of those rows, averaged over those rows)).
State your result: 0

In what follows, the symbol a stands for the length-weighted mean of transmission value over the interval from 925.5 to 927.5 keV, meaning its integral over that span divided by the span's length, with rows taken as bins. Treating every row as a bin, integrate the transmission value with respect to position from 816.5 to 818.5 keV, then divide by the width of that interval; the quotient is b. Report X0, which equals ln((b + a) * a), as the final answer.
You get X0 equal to 4.43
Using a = 6.2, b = 7.3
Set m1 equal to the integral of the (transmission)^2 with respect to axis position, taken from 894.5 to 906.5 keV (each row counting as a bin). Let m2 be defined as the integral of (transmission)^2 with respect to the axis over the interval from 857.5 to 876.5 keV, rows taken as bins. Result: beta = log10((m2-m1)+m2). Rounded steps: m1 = 489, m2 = 737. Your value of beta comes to 2.99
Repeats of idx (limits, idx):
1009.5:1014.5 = 1013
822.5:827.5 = 823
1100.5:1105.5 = 1104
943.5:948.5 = 948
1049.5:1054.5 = 1050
